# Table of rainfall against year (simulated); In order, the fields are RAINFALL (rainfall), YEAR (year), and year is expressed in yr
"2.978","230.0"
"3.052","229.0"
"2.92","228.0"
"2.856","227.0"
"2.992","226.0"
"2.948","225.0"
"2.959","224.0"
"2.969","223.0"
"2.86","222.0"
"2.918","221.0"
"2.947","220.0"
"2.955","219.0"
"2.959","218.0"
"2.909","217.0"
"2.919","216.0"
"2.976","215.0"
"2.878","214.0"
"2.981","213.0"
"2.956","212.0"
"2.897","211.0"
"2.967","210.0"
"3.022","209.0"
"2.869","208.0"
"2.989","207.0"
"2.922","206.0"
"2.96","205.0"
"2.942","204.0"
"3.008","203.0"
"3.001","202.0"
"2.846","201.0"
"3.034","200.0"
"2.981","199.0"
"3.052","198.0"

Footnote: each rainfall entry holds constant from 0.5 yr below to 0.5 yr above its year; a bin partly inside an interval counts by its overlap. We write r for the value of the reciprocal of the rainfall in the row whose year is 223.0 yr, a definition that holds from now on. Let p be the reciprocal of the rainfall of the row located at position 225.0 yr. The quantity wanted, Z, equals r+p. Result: 0.676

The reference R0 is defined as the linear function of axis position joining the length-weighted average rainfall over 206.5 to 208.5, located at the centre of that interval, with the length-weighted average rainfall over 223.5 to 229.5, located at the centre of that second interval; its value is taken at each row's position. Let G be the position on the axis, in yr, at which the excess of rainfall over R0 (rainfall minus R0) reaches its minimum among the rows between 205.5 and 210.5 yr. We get 208.0 yr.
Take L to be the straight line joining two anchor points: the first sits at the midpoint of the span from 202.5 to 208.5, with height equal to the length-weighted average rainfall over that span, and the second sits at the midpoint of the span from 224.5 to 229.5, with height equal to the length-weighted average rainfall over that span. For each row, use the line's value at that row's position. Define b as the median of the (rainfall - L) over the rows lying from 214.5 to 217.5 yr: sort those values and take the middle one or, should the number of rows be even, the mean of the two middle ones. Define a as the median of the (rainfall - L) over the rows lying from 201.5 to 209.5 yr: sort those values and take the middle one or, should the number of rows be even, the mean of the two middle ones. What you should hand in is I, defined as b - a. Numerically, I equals -0.058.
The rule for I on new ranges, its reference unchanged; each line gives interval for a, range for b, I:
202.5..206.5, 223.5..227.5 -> -0.002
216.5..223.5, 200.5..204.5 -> 0.029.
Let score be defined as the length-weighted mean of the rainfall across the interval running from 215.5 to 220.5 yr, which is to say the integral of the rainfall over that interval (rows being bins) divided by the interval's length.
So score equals 2.94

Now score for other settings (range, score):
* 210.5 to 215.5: 2.94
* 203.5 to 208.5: 2.94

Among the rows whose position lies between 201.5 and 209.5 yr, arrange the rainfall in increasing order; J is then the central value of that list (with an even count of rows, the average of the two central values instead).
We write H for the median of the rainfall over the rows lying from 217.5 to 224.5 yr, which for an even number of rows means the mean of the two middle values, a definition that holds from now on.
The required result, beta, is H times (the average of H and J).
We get 8.76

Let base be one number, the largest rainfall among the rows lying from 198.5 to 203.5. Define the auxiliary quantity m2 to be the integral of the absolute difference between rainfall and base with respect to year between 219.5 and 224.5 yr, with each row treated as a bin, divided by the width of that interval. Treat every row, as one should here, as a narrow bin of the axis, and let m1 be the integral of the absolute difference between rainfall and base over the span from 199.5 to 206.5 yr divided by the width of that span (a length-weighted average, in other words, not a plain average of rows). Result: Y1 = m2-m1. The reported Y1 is 0.03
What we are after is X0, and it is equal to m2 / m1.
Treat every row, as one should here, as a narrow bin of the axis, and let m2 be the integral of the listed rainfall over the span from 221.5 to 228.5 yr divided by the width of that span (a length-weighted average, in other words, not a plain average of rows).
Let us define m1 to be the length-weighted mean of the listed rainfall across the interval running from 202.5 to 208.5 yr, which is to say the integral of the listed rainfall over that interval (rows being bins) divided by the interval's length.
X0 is 0.99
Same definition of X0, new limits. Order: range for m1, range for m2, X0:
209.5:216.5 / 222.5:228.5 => 1.00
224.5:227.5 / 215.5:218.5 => 1.00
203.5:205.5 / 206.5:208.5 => 0.99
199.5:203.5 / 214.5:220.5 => 0.99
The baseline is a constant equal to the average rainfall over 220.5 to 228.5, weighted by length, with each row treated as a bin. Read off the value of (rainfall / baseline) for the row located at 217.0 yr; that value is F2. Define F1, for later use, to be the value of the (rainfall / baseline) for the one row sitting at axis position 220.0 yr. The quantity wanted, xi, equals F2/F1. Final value 0.99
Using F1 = 1.01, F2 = 0.99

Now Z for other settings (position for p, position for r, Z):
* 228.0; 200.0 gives 0.672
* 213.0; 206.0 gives 0.678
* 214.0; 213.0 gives 0.683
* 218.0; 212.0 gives 0.676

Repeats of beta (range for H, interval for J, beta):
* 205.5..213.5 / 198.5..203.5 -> 8.83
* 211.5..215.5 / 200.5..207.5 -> 8.79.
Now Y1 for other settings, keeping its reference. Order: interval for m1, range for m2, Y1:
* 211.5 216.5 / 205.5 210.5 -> -0.01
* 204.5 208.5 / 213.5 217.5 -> 0.01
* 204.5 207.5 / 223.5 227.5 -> 0.02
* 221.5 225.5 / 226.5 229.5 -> 0.00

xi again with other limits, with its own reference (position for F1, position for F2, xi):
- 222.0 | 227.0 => 1.00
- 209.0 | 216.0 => 0.97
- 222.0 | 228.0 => 1.02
